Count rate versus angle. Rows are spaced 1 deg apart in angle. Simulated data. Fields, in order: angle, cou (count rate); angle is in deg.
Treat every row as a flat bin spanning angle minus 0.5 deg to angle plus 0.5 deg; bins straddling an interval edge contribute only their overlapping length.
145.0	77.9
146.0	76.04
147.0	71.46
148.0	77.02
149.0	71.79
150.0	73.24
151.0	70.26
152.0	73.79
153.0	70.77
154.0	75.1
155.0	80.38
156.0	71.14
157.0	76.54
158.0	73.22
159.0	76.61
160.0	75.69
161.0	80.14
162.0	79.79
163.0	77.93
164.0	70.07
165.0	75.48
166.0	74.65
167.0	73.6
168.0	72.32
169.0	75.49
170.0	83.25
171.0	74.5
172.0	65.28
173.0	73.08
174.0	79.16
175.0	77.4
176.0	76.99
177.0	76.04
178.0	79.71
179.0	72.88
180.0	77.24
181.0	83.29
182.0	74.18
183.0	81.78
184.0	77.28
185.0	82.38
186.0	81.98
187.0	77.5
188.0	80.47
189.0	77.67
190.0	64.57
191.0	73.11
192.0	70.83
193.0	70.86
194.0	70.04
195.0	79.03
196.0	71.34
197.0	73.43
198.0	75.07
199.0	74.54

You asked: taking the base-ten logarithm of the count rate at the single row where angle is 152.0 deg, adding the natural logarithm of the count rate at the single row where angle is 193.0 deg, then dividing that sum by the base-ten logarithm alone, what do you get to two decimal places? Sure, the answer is 3.28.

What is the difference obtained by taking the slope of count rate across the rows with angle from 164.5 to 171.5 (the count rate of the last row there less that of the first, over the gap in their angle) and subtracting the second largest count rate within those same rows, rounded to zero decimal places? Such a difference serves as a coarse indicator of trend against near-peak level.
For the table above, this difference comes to -76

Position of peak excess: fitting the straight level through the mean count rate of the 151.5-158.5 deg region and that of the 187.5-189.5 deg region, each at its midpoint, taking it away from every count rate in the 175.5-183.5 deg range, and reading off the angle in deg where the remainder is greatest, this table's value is 181.0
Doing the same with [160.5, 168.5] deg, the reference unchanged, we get 161.0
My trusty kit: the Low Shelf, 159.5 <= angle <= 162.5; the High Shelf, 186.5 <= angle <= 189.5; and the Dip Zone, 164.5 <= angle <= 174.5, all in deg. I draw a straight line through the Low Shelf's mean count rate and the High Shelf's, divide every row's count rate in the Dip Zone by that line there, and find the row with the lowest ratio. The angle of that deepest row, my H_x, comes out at 172.0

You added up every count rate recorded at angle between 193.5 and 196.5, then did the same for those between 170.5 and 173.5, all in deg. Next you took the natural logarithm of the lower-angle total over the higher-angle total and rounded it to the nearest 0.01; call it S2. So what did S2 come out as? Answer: -0.03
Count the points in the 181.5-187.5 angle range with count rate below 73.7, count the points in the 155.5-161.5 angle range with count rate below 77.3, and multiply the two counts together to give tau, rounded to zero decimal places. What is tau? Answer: 0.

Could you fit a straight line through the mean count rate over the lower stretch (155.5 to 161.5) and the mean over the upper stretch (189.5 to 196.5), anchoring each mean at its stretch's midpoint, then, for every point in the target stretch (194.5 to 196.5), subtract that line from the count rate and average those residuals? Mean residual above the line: 4.1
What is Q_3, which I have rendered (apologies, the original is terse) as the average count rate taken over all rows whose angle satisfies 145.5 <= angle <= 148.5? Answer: 75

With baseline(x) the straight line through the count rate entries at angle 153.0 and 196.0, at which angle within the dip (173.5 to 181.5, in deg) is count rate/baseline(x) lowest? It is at 179.0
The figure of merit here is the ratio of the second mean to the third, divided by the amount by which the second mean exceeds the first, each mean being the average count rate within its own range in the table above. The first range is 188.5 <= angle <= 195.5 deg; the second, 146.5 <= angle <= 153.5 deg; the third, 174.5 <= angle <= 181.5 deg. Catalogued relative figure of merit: 2.9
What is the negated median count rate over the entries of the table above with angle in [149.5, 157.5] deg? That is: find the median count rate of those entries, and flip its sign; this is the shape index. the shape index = -73.5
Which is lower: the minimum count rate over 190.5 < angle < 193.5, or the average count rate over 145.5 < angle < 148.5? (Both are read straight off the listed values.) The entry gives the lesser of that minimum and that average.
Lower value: 70.8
